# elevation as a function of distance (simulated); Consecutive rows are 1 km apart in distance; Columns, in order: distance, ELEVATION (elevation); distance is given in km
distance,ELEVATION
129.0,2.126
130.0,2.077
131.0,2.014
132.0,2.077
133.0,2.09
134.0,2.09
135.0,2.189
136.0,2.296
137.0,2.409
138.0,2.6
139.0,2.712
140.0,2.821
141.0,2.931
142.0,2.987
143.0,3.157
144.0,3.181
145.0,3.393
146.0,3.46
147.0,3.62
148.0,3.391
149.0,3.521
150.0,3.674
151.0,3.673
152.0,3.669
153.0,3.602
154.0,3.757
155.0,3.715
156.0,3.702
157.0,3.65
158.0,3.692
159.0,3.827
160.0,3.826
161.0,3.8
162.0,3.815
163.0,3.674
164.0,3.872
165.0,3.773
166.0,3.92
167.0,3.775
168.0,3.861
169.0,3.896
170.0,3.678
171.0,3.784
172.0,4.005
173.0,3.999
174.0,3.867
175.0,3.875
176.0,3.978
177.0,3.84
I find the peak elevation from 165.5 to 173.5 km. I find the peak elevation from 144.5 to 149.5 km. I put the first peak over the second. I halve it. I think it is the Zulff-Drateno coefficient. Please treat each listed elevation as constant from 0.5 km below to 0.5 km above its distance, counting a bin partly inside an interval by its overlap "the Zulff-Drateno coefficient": 0.55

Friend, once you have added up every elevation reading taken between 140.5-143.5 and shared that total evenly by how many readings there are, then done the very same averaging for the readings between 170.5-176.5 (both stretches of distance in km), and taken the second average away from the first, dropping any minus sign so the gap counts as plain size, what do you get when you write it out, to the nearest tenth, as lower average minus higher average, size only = 0.9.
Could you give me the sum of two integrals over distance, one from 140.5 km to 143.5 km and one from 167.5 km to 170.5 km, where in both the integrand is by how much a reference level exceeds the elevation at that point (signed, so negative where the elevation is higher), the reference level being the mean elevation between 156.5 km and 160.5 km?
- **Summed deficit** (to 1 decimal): 2.0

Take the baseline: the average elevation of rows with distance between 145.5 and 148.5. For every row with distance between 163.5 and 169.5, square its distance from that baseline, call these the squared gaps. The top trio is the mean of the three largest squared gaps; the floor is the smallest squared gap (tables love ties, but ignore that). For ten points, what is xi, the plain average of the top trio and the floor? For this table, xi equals 0.12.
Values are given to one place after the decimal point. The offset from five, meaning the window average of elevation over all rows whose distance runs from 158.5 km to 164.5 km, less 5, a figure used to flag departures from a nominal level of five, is -1.2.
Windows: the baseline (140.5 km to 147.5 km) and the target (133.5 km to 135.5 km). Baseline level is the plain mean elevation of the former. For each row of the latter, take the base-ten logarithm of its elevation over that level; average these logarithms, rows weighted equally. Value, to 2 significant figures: -0.18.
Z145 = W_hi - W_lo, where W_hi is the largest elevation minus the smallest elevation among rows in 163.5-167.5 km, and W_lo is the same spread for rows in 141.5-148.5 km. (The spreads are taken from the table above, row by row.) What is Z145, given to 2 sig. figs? -0.49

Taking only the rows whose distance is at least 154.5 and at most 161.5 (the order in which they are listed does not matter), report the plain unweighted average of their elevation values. 3.7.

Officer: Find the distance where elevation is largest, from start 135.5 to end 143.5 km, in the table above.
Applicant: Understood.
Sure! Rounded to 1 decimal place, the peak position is 143.0 km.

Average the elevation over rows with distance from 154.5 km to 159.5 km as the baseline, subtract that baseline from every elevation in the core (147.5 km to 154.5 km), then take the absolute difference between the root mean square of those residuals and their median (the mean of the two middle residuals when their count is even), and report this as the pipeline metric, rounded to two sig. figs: 0.20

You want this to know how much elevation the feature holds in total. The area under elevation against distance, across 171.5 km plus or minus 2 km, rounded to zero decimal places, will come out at 15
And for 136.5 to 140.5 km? 11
